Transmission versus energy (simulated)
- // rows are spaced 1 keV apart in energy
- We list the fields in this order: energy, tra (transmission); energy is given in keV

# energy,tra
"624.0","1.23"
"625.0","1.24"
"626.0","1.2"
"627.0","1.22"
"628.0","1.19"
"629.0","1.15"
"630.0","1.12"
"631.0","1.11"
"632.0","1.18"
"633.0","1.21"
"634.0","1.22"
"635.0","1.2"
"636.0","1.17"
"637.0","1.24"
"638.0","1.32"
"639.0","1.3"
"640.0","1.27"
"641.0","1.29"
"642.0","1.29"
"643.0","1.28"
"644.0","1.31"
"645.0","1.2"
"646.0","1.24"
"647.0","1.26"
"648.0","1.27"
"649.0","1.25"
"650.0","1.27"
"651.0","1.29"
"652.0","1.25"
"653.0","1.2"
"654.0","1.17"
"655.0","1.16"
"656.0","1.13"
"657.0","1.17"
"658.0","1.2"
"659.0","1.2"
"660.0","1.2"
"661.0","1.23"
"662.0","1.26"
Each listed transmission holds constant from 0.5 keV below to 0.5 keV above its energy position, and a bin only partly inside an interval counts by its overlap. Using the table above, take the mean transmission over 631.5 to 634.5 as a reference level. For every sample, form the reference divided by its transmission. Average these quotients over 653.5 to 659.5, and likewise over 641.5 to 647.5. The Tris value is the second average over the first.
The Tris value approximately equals 0.93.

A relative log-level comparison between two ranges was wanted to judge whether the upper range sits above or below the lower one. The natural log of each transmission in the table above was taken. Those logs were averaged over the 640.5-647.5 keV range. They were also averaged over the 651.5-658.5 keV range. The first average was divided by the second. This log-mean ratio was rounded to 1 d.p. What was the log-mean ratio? 1.4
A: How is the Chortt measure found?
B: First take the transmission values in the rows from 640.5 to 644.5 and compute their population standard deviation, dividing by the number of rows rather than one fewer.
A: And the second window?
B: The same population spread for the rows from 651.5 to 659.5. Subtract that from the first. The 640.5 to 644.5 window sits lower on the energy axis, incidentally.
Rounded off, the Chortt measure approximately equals -0.023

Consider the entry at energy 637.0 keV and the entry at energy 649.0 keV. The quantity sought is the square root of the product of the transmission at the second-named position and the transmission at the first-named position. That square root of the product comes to 1.24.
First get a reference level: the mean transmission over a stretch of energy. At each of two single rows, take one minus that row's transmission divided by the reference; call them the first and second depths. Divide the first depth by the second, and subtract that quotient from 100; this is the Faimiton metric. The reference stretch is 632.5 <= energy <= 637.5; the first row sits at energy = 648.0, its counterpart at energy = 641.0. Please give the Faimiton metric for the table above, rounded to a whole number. 99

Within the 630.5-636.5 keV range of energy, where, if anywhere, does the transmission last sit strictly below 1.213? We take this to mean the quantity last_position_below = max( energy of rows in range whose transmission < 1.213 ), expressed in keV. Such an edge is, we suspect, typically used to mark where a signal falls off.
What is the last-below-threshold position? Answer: 636.0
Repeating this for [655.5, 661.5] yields 660.0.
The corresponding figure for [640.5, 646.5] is 645.0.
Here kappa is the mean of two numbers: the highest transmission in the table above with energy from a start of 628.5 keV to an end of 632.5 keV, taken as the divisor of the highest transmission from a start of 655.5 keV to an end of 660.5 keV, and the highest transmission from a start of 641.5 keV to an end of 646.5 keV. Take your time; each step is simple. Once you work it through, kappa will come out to 1.16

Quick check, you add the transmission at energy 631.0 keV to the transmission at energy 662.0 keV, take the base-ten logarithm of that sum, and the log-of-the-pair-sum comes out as 0.375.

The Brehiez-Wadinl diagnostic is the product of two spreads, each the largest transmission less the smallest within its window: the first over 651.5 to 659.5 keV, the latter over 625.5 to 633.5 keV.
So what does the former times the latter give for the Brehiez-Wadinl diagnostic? 0.0132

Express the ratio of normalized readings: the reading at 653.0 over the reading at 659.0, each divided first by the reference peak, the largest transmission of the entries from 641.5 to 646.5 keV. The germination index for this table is 1.00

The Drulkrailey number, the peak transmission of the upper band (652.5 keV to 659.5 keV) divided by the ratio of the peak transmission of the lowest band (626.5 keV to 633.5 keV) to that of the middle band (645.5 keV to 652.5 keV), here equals 1.27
